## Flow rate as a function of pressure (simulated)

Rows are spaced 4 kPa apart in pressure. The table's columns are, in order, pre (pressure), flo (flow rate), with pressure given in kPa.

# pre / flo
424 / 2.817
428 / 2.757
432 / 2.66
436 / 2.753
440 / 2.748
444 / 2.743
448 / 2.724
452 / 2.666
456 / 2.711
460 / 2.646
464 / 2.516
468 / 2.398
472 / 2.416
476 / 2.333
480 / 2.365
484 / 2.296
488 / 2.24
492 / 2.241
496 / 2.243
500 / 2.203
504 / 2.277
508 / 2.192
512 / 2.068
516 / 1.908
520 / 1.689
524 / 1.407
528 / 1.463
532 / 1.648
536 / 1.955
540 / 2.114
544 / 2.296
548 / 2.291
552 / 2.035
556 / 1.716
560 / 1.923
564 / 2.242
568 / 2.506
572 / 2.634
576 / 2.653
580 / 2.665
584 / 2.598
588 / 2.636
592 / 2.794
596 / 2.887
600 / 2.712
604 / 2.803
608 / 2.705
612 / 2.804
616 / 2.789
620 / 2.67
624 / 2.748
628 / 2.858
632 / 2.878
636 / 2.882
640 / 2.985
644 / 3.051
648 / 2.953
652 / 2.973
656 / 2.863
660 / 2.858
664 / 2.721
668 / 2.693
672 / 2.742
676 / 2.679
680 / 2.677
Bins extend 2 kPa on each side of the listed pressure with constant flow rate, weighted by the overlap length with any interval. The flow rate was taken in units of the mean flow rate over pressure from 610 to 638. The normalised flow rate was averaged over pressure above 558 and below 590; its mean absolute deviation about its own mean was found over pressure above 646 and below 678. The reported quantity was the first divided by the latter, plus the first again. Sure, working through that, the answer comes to 25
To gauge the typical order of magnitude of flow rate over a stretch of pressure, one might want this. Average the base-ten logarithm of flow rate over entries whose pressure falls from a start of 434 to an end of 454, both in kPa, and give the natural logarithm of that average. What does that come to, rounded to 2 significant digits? -0.83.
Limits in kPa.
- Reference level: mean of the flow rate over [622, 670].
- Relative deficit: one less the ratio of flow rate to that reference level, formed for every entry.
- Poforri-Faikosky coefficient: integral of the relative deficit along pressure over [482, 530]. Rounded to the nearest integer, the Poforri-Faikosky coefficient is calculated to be 14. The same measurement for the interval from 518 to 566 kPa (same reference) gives 16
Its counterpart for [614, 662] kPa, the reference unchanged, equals 0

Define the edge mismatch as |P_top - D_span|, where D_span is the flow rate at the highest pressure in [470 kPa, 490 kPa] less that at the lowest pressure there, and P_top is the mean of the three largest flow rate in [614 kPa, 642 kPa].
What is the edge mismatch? 3.09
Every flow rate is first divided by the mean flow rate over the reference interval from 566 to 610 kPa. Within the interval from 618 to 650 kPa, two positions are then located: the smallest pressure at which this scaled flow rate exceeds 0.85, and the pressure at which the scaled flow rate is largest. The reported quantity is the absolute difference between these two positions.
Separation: 24 kPa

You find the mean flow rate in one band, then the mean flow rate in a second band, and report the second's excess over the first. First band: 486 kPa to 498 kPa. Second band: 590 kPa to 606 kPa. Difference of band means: 0.56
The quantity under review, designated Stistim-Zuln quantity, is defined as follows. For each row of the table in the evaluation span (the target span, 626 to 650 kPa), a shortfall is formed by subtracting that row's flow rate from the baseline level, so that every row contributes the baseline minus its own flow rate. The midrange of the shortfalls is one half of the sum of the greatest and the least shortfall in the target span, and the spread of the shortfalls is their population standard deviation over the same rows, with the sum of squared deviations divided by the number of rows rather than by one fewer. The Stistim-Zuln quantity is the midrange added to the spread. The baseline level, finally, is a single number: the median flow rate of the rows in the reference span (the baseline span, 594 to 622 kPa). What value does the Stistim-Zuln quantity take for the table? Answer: -0.10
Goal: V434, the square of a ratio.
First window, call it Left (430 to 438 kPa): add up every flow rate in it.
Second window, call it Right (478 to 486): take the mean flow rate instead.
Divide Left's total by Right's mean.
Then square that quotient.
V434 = 5.4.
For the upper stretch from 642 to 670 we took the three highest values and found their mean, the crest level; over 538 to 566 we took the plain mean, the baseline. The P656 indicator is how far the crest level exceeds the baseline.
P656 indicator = 0.9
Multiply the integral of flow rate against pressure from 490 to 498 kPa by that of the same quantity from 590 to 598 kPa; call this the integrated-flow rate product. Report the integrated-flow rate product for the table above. 408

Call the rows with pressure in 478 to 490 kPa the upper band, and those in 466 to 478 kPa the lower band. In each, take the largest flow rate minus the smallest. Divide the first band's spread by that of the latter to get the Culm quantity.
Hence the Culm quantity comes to 1.5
